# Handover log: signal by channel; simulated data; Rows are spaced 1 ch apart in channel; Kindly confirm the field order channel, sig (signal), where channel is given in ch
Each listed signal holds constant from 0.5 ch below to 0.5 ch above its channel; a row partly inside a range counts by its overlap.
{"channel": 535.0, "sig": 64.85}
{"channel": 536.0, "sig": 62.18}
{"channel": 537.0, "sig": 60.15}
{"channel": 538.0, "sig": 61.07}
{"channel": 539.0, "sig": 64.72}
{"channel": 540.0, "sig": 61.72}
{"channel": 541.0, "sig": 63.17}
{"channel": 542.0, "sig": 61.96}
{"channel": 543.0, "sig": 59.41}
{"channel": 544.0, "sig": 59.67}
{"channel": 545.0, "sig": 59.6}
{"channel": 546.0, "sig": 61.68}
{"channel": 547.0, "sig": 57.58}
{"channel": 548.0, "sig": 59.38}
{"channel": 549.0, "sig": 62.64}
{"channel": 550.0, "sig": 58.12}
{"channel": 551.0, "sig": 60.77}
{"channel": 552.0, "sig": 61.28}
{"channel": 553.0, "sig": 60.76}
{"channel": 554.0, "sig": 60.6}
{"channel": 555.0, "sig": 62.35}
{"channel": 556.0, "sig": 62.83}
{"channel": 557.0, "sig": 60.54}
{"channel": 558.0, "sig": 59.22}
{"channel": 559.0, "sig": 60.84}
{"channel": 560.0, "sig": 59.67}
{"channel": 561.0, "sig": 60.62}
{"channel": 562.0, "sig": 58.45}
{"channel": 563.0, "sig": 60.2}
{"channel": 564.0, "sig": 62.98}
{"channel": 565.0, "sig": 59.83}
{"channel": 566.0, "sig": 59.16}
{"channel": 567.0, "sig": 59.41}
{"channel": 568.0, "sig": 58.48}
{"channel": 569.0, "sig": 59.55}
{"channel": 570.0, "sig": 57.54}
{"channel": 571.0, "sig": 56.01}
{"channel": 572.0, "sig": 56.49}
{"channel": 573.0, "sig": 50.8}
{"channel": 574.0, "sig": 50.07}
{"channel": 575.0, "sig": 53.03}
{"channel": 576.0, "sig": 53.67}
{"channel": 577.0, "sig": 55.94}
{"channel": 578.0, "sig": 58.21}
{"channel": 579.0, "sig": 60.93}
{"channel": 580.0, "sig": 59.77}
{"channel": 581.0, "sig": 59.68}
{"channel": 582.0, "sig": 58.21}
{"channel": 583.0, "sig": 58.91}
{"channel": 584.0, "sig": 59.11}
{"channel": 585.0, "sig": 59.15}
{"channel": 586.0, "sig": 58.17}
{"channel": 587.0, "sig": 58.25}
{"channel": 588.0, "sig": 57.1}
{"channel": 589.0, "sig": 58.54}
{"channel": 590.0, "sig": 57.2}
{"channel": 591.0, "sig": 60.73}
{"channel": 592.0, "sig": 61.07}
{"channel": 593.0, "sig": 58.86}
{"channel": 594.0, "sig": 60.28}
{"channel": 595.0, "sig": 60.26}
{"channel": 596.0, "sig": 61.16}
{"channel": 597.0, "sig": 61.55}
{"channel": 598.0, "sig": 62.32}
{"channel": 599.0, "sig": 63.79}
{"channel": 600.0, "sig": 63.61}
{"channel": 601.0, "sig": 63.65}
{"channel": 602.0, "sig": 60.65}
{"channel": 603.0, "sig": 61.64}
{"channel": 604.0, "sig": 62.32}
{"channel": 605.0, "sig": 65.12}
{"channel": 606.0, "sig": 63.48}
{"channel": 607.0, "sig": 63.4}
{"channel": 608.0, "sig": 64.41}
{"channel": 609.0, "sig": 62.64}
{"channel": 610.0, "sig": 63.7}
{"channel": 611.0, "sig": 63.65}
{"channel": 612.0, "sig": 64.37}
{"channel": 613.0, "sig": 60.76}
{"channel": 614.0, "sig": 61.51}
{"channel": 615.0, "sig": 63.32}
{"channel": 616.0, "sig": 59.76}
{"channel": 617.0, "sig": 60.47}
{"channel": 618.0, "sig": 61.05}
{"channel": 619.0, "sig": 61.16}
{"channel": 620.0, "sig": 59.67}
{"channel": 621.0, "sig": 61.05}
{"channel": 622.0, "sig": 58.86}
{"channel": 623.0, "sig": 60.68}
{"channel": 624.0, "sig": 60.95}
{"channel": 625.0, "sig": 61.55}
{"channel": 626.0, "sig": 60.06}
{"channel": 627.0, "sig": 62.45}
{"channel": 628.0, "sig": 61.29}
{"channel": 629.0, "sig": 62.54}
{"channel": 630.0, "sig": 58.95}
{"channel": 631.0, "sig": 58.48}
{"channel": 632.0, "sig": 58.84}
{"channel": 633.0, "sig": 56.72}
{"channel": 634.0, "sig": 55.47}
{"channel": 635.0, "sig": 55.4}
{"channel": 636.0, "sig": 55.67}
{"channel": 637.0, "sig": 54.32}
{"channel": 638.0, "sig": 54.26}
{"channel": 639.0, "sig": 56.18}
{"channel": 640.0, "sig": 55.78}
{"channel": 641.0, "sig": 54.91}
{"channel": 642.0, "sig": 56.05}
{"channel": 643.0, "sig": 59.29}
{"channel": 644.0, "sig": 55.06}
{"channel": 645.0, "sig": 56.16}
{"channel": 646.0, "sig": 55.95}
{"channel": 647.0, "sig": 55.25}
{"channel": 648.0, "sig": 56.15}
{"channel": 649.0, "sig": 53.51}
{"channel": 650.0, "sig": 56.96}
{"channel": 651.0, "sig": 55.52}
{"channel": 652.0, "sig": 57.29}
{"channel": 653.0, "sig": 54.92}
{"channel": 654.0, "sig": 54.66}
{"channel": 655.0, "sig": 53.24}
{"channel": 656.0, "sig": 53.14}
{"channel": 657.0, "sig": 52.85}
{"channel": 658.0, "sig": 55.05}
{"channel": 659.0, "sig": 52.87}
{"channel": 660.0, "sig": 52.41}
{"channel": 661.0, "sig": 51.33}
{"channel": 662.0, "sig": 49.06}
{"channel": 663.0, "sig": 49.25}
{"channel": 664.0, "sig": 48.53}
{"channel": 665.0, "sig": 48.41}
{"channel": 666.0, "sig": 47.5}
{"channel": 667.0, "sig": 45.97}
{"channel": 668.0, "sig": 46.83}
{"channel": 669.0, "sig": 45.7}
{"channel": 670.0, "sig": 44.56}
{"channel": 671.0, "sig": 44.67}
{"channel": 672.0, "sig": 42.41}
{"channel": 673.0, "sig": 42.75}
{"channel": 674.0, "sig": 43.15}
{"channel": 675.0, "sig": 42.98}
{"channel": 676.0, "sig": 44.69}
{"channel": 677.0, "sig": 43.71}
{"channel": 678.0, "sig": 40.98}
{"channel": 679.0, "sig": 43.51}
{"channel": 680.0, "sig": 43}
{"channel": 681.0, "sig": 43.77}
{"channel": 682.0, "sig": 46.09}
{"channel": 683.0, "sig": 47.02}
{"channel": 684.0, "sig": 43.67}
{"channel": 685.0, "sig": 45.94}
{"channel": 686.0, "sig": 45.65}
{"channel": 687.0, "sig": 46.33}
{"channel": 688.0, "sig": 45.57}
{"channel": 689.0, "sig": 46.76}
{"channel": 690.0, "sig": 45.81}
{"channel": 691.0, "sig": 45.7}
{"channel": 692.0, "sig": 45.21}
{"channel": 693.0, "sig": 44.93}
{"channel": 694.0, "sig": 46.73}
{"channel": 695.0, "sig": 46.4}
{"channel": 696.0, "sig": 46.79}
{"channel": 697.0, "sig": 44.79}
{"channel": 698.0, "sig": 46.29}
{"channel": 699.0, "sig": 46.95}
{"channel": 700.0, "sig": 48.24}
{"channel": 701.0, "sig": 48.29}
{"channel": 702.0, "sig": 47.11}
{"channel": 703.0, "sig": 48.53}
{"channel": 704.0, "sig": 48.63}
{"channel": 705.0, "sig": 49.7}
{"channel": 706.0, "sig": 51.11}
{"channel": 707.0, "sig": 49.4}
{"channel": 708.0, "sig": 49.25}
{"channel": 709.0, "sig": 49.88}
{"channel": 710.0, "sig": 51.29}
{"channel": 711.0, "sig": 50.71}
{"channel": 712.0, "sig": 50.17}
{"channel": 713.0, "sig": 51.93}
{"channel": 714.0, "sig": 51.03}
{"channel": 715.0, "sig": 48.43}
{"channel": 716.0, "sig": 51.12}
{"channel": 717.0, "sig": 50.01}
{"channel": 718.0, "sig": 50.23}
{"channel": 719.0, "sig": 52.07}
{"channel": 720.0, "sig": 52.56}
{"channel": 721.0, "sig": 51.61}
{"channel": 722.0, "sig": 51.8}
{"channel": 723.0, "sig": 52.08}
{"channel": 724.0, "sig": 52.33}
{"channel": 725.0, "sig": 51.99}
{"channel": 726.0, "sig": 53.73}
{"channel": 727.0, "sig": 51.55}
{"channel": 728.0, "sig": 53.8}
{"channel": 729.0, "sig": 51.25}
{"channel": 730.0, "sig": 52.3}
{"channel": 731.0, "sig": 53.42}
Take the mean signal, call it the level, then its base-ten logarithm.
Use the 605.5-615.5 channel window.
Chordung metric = 1.80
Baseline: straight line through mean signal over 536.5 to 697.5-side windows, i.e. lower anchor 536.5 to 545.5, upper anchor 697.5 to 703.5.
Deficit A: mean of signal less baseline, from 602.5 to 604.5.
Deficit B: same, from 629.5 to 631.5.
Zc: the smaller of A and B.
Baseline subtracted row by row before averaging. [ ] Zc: 5.1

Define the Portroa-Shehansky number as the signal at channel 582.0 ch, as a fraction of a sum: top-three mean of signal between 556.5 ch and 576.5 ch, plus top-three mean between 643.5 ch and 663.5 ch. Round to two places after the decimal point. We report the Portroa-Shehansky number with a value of 0.49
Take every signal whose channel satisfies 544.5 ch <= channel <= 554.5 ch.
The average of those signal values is 60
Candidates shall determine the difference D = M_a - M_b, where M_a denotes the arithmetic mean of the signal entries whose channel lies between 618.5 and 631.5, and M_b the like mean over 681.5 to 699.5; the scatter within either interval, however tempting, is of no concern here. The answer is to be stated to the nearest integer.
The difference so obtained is 15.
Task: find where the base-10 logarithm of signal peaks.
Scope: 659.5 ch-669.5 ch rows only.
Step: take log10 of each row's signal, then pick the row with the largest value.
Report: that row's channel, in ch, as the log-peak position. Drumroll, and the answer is 660.0 ch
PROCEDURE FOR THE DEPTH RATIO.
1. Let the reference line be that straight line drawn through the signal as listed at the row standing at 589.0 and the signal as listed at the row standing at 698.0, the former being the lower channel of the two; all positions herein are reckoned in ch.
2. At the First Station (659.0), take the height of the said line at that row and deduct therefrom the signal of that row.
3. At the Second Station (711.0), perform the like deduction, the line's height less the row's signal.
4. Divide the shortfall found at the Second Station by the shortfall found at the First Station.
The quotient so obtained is 3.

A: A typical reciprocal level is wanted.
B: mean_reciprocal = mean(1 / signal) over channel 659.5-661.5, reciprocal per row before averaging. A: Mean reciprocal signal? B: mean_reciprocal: 0.0193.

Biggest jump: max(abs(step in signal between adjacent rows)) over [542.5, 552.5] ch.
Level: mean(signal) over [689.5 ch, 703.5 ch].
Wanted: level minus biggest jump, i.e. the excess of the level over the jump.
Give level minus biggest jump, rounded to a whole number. 42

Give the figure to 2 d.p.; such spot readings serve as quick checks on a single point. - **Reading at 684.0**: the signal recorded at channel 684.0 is 43.67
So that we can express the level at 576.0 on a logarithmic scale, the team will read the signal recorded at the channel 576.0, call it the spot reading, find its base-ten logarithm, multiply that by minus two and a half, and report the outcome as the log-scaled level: -4.32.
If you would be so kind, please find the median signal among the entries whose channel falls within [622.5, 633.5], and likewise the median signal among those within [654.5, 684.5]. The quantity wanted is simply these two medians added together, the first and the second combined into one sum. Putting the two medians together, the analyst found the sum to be 107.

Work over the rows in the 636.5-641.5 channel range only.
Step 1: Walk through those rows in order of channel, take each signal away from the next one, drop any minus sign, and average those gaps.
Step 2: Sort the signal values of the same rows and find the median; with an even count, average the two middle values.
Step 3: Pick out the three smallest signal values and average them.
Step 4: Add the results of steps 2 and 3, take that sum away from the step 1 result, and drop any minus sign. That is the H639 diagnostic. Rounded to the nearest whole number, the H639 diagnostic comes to 109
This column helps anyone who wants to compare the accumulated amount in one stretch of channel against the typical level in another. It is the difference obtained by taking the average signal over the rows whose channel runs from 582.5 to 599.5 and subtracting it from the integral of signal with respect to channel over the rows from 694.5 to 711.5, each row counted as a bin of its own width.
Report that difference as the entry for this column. 764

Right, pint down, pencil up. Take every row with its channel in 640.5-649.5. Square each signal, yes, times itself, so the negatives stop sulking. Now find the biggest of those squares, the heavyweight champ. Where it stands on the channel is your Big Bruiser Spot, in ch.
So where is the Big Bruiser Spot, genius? 643.0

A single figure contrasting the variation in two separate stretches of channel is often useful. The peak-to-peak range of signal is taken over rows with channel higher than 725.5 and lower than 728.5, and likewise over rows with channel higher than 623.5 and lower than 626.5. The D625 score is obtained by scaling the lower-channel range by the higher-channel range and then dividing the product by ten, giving 0.34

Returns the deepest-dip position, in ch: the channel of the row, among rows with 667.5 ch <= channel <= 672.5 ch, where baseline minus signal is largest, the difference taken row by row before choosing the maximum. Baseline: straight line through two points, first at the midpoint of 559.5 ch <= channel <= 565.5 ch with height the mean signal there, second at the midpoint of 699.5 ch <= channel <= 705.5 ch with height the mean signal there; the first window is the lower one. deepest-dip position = 672.0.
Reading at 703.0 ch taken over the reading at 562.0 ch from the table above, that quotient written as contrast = 0.83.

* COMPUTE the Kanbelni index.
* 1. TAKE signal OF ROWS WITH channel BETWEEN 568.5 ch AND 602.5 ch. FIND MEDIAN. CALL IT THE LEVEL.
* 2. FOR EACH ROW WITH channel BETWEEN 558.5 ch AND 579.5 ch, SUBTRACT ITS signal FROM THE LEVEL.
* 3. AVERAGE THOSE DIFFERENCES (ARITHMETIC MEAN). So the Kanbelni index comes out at 1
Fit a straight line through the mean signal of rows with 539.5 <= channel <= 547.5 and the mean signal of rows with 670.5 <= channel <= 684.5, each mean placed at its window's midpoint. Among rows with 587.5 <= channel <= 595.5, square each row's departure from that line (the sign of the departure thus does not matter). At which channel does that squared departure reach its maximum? 592.0 ch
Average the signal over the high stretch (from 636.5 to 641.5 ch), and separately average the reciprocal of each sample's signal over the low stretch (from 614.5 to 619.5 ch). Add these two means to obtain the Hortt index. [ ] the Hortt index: 55.1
